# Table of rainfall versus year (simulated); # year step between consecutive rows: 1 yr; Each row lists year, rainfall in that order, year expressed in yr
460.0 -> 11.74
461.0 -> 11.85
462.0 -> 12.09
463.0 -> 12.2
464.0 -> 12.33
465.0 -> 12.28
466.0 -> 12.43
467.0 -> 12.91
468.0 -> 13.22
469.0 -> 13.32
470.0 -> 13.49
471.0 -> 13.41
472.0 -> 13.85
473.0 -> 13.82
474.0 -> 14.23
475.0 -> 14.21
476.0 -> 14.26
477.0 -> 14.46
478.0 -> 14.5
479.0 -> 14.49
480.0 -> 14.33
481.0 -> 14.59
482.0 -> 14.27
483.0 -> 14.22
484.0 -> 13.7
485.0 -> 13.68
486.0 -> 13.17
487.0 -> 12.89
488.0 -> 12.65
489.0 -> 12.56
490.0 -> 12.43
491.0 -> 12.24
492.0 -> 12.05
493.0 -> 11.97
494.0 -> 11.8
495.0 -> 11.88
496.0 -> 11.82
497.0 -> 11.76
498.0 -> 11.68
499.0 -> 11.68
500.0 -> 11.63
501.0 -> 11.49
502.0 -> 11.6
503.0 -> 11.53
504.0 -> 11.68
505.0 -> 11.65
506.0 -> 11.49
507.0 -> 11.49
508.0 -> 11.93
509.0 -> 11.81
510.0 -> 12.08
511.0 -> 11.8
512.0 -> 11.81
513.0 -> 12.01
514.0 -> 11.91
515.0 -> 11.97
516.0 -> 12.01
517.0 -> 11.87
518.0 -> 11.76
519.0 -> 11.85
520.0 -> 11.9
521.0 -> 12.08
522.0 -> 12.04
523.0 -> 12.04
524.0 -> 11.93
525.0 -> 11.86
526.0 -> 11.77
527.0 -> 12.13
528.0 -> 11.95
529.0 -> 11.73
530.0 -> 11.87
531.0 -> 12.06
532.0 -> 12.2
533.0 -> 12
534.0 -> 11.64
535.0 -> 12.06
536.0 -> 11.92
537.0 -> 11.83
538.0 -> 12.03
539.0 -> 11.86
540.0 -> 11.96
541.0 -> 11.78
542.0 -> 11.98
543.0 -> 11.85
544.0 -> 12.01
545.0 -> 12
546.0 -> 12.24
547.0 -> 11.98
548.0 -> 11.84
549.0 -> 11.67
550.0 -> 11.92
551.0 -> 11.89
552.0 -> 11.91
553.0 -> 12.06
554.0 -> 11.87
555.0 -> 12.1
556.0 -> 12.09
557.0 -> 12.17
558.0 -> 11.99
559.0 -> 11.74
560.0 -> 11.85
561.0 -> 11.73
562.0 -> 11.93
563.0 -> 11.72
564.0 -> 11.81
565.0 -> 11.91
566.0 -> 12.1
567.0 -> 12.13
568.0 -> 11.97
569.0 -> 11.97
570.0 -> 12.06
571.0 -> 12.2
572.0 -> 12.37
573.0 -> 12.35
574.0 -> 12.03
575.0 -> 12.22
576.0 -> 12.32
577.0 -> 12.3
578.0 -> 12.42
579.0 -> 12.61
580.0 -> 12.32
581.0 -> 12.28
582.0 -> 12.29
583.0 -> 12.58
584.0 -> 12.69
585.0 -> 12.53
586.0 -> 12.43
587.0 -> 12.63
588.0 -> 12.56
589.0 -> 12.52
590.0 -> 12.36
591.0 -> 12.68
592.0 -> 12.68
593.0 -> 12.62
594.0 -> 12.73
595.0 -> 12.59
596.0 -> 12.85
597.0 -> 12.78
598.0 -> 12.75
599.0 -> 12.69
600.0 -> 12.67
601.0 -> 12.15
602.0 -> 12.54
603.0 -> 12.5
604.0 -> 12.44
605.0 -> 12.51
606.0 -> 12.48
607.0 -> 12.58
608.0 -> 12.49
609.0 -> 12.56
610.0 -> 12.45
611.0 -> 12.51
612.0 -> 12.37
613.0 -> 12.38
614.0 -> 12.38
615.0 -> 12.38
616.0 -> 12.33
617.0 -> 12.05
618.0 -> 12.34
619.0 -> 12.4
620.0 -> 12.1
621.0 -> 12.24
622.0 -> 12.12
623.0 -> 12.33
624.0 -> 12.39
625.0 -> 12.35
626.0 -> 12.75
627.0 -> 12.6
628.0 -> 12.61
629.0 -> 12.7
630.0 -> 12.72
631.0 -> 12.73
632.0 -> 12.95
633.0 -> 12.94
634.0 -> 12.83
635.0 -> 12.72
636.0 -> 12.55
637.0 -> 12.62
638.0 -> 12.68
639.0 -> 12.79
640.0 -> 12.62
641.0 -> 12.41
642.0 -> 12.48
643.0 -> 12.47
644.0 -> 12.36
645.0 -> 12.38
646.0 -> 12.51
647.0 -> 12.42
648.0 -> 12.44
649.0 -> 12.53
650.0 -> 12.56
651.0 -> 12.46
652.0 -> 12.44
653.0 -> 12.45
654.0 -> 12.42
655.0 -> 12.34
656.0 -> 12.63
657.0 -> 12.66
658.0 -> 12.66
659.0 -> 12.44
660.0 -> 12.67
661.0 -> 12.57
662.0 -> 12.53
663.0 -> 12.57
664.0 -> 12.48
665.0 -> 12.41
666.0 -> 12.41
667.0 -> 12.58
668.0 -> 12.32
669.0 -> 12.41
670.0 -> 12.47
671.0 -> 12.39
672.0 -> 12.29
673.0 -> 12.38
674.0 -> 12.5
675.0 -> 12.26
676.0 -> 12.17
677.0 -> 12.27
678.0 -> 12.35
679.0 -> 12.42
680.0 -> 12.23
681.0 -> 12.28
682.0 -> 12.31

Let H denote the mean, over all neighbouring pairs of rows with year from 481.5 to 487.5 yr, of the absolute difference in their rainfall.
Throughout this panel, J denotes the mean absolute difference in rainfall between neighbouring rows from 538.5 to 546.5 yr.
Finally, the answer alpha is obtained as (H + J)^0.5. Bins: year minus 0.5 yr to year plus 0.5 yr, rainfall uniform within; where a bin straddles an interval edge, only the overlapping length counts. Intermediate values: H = 0.276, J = 0.146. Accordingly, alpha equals 0.649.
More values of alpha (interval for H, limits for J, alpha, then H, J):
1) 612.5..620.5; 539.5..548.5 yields 0.552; 0.140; 0.165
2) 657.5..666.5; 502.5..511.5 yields 0.529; 0.099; 0.181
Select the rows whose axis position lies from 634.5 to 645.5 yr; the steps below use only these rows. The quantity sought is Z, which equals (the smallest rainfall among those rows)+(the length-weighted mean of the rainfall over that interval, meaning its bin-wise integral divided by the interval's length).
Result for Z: 24.9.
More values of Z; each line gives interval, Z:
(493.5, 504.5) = 23.2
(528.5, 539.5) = 23.6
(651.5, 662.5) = 24.9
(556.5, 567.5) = 23.6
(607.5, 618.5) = 24.4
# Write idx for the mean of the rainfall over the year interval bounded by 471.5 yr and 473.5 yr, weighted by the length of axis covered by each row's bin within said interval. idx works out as 13.8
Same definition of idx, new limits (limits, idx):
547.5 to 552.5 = 11.8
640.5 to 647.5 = 12.4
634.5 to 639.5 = 12.7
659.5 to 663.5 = 12.6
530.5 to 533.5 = 12.1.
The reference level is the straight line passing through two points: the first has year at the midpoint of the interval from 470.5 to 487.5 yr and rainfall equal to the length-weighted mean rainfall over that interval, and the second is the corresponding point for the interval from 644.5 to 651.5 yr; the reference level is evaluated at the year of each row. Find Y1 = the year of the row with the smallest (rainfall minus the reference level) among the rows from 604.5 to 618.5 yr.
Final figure 617.0 yr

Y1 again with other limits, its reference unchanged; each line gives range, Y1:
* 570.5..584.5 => 574.0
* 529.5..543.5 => 534.0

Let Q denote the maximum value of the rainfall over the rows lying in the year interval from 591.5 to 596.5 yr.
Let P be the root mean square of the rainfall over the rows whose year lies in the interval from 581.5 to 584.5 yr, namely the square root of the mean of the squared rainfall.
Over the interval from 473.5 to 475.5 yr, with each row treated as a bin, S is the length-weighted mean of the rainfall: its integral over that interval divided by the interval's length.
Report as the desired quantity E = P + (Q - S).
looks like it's 11.2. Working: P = 12.5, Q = 12.85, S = 14.2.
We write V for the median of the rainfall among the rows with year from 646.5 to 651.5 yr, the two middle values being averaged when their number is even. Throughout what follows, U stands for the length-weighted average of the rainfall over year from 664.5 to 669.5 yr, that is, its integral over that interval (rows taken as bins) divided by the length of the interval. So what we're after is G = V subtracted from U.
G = -0.03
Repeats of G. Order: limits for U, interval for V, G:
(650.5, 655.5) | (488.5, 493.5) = 0.18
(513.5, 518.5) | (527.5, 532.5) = -0.05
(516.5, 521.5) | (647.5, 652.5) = -0.57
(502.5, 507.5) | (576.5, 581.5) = -0.75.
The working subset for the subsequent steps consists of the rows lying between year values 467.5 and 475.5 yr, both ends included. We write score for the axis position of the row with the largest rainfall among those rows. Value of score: 474.0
